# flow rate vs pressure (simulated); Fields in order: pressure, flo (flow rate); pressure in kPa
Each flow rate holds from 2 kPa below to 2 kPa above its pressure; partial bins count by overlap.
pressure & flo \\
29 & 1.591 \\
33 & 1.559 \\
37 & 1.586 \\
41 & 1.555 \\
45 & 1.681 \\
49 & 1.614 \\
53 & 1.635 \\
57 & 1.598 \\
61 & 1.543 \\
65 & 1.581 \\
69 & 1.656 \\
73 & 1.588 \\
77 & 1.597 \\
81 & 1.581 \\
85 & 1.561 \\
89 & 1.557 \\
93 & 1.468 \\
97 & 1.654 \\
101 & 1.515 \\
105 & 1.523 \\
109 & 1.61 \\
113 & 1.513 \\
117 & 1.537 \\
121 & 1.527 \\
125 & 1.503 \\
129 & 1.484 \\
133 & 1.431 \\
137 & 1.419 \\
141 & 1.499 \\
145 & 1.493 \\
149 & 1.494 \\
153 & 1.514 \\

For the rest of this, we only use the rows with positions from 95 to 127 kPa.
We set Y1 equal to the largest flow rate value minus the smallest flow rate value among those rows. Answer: 0.15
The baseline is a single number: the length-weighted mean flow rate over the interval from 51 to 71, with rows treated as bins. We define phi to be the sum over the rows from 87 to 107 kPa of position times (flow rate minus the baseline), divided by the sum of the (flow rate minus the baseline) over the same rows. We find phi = 97.3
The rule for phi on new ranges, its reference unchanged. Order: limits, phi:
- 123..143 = 133.4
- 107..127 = 119.5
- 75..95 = 89.5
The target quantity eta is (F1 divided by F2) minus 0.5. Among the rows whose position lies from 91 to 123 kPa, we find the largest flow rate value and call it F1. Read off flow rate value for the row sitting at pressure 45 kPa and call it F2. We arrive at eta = 0.484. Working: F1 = 1.654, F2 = 1.681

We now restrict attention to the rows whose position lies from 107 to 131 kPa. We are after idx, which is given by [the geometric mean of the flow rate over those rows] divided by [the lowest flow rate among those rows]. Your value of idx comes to 1.03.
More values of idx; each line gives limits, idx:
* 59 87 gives 1.03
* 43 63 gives 1.05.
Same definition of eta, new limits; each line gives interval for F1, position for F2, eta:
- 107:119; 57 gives 0.508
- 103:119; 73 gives 0.514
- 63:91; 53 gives 0.513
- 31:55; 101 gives 0.610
